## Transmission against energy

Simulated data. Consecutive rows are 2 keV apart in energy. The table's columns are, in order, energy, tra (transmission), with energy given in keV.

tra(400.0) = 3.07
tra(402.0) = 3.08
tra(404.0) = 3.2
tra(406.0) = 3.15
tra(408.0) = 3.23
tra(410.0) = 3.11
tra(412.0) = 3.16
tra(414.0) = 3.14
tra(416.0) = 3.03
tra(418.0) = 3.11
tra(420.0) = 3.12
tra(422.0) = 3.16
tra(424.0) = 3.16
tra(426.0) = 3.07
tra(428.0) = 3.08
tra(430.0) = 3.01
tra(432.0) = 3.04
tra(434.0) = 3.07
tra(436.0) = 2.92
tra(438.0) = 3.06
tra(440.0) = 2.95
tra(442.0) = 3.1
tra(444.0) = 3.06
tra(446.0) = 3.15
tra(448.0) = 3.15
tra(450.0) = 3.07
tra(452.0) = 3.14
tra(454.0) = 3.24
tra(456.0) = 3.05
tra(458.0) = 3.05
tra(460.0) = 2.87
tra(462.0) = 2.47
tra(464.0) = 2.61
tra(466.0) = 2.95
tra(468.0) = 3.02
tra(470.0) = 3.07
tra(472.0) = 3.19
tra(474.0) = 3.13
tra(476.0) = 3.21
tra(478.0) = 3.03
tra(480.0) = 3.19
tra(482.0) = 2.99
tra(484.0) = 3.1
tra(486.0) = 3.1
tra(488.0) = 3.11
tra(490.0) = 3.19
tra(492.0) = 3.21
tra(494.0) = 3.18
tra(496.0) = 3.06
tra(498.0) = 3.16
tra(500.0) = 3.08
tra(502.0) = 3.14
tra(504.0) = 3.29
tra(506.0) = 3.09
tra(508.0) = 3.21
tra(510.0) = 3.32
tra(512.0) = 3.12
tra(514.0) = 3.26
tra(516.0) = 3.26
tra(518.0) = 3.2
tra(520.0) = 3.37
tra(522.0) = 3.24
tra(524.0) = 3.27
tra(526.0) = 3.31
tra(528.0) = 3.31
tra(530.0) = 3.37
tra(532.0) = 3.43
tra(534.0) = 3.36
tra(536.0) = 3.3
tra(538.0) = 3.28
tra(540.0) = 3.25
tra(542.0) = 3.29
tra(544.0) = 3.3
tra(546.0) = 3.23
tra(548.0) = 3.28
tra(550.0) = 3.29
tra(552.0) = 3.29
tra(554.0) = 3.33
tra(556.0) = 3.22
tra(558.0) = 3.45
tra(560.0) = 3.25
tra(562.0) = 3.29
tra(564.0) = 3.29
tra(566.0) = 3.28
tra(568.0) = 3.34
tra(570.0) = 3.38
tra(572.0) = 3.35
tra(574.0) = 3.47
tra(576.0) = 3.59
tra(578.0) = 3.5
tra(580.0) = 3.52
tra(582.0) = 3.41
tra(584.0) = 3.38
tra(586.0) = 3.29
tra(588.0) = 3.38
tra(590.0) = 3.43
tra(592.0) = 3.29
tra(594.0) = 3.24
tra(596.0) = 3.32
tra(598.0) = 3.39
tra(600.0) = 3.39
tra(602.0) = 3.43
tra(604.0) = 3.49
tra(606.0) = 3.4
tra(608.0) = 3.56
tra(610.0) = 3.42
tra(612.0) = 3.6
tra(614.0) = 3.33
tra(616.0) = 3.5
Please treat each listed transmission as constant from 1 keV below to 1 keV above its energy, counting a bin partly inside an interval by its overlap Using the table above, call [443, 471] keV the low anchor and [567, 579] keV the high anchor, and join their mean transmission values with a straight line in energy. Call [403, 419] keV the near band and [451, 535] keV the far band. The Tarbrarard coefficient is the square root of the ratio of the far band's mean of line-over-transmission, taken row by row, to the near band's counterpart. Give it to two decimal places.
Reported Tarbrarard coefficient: 1.06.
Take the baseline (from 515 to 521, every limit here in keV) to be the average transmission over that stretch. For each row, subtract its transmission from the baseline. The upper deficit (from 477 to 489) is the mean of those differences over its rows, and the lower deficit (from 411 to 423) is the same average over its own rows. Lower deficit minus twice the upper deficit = -0.22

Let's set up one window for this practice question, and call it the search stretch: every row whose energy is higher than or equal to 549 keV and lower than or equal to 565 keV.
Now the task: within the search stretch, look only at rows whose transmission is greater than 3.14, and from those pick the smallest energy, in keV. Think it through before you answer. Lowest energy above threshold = 550.0 keV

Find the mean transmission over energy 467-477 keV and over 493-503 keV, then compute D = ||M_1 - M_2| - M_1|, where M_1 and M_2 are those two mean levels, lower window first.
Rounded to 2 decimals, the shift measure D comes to 3.12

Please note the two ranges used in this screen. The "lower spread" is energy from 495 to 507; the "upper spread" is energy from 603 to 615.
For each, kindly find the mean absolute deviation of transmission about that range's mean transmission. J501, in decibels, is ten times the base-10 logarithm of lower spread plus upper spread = -8.4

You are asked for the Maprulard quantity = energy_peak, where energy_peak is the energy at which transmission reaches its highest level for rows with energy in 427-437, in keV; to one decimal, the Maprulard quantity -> 428.0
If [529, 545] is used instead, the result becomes 532.0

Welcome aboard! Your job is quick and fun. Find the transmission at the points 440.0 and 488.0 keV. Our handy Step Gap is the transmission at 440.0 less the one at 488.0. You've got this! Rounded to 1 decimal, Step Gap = -0.2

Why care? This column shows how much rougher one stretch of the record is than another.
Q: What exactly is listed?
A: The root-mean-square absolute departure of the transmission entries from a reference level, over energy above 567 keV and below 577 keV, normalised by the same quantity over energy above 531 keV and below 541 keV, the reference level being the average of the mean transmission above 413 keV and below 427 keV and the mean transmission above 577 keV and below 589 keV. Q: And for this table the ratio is 2.1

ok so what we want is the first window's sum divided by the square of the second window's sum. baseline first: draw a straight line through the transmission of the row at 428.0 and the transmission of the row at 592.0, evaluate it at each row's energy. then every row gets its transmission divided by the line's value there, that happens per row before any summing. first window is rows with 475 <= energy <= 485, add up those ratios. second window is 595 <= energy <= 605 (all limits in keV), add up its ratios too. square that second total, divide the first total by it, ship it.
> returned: 0.185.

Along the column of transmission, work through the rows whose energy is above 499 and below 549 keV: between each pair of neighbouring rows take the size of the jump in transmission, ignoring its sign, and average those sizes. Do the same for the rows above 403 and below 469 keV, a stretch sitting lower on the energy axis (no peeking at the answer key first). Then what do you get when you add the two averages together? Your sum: 0.17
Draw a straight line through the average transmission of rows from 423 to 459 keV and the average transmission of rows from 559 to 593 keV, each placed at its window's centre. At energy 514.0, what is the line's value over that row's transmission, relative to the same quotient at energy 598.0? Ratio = 0.98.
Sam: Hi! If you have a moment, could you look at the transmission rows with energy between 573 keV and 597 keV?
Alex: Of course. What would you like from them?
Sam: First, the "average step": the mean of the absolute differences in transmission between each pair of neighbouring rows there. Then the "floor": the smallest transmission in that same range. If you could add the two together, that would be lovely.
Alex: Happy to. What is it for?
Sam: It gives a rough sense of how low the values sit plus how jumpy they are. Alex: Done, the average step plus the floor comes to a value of 3.32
